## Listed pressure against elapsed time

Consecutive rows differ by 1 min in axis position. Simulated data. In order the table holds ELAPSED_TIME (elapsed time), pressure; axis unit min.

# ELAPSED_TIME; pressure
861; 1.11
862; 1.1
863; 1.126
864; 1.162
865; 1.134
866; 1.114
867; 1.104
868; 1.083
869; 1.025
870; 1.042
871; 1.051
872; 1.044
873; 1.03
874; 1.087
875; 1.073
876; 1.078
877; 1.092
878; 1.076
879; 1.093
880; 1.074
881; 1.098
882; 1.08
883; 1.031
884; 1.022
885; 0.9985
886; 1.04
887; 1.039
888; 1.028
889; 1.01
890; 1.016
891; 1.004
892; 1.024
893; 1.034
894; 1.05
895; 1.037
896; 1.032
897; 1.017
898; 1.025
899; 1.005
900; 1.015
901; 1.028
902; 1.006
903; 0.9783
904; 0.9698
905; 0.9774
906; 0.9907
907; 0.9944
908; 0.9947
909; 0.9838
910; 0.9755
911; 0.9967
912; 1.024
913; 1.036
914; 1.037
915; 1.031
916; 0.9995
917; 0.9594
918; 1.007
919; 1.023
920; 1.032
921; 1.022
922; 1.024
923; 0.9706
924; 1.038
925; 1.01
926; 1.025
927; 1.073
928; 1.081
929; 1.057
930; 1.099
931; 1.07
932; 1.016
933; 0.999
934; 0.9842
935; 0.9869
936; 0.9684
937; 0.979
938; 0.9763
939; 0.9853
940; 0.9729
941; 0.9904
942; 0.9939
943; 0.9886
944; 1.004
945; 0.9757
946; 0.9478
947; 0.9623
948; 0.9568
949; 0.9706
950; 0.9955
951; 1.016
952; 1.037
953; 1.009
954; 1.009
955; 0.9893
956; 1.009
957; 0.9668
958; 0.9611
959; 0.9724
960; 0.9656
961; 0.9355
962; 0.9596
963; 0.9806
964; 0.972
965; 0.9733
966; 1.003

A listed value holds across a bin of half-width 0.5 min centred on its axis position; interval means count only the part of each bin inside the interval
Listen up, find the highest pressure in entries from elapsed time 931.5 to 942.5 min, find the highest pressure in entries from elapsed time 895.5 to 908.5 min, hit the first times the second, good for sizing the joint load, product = 1.05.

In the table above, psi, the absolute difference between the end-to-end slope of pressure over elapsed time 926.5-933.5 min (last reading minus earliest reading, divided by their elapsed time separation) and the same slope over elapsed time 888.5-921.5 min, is 0.013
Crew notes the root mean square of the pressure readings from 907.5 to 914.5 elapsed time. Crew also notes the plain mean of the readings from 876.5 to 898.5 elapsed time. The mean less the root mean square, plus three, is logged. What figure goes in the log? 3.03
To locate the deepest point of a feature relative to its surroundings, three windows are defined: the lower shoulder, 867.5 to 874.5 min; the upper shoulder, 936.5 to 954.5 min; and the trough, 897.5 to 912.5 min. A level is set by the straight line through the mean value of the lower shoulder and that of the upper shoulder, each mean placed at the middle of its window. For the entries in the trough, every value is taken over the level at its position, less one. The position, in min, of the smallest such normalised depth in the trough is 904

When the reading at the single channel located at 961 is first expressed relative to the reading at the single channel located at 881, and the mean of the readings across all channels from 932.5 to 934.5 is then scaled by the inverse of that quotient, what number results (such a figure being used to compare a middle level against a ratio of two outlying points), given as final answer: 1.16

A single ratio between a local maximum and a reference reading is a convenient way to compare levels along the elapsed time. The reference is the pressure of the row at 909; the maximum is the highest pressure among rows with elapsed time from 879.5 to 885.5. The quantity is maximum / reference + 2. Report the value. 3.12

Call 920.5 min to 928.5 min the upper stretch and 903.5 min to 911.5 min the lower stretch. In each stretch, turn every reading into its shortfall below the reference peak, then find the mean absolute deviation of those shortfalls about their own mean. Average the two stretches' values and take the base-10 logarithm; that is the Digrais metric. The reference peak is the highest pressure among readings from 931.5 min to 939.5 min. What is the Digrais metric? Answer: -1.77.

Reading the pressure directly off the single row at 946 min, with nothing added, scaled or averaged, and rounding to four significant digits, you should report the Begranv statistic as 0.9478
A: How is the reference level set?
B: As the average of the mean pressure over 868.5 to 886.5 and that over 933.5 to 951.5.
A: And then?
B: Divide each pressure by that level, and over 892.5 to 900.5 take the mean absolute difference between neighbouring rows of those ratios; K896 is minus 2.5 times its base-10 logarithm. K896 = 4.8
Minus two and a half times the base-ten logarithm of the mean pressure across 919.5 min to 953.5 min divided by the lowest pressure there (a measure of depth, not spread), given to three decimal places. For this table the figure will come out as -0.065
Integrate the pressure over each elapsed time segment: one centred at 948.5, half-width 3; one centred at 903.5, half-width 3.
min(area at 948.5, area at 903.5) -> 5.8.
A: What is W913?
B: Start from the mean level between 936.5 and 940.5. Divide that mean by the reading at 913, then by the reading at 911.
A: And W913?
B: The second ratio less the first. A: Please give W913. 0.04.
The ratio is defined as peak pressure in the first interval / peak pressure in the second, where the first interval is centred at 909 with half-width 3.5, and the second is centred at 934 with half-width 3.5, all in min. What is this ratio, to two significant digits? 0.96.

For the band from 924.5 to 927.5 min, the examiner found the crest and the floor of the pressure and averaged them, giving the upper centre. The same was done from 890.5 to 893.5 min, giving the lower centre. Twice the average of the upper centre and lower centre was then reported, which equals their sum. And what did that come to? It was 2.06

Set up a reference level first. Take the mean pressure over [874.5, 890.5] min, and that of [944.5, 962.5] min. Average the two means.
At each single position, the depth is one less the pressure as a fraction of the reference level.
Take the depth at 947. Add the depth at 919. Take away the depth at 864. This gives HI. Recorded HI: 0.19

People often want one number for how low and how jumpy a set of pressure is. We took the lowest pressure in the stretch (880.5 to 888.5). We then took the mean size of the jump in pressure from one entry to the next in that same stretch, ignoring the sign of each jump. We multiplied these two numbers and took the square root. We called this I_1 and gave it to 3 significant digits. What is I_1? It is 0.148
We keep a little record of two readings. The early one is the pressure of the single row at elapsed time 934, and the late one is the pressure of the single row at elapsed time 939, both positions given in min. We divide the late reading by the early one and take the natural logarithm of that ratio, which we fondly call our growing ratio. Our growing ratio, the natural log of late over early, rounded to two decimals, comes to 0.00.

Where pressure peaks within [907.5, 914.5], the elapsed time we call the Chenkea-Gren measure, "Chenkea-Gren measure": 914 min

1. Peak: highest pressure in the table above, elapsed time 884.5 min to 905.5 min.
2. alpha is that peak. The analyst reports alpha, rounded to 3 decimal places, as 1.050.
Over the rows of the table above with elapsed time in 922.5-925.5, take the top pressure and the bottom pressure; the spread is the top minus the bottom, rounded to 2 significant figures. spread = 0.067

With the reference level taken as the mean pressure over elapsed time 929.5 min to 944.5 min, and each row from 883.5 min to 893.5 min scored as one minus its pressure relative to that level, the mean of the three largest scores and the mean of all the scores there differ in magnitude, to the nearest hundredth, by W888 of 0.02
